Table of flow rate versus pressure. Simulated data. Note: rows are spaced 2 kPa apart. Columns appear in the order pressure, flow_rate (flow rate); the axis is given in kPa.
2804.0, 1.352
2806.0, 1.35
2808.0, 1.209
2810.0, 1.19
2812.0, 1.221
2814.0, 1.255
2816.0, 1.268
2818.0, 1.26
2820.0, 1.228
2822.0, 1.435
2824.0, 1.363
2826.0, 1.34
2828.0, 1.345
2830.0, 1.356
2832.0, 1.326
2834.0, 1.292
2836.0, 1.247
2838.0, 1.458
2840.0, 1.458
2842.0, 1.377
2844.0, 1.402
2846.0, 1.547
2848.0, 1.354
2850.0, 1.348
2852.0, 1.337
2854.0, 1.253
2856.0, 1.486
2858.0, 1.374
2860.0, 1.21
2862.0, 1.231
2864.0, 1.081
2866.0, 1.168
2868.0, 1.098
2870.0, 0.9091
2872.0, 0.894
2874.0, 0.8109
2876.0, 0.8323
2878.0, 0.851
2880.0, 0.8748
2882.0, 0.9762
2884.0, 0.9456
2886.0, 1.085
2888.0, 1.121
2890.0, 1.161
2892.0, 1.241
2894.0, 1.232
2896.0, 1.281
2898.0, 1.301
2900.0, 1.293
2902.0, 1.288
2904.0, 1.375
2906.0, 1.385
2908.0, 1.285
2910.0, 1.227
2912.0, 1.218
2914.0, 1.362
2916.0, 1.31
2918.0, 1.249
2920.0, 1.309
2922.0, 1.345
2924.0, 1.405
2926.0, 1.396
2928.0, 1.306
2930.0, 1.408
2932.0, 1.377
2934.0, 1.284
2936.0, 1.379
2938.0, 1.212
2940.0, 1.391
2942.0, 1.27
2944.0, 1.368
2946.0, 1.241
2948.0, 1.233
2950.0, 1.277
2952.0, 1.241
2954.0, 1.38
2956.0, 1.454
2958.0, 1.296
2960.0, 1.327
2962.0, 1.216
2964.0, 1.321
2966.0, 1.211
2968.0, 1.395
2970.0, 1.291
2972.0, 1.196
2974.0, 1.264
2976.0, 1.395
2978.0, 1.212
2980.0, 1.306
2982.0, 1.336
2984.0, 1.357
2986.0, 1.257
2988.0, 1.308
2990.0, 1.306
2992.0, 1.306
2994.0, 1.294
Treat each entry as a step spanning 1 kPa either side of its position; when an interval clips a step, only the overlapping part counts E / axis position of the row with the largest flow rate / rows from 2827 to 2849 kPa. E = 2846.0 kPa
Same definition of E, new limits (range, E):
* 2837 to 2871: 2846.0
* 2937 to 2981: 2956.0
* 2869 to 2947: 2930.0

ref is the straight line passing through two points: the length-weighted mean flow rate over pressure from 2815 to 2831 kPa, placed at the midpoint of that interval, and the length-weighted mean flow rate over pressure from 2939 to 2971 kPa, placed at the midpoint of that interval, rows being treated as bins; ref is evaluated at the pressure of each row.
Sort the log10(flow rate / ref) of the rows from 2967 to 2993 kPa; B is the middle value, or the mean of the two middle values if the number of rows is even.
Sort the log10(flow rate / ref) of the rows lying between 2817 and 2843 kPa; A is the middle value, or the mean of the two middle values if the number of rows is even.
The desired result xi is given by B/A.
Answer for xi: 0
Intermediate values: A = 0.007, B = 0.00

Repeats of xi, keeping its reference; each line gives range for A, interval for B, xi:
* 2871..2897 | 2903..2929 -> 0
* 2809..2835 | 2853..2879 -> 8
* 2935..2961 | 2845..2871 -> 6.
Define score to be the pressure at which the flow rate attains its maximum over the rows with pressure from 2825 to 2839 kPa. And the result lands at 2838.0 kPa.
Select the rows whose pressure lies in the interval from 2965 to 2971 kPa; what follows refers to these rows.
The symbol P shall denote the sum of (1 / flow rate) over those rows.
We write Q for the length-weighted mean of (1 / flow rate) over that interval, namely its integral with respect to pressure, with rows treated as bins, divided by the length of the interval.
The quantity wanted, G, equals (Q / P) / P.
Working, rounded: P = 2.32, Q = 0.772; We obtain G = 0.144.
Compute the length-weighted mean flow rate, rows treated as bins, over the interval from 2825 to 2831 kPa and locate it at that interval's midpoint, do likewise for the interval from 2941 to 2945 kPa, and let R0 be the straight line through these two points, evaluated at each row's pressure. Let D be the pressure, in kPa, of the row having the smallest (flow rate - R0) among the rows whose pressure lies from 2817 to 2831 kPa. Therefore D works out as 2820.0 kPa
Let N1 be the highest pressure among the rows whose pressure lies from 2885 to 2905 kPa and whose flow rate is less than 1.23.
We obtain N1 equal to 2890.0 kPa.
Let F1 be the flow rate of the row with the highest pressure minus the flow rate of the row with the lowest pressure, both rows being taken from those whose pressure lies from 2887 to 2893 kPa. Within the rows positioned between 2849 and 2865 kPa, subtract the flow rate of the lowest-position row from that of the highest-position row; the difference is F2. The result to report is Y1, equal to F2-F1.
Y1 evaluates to -0.39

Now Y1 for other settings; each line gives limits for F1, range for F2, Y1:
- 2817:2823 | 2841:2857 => -0.07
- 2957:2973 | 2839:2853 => -0.02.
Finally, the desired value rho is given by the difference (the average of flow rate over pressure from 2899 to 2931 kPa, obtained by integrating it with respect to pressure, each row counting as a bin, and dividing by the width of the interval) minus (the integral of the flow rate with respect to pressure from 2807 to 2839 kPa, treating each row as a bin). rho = -40.3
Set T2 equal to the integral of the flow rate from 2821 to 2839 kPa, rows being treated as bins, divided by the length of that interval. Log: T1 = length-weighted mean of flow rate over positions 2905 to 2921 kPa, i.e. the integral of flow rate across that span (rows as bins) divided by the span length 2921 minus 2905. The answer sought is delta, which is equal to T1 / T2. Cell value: 0.96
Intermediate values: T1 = 1.29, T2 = 1.35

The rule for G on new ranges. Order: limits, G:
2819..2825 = 0.148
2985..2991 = 0.143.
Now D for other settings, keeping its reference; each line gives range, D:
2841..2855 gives 2854.0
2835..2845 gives 2836.0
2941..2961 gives 2948.0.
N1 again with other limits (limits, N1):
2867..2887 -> 2886.0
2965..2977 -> 2972.0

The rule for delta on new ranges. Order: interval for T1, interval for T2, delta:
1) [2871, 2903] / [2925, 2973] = 0.82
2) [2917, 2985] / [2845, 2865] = 0.99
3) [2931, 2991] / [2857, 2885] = 1.28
